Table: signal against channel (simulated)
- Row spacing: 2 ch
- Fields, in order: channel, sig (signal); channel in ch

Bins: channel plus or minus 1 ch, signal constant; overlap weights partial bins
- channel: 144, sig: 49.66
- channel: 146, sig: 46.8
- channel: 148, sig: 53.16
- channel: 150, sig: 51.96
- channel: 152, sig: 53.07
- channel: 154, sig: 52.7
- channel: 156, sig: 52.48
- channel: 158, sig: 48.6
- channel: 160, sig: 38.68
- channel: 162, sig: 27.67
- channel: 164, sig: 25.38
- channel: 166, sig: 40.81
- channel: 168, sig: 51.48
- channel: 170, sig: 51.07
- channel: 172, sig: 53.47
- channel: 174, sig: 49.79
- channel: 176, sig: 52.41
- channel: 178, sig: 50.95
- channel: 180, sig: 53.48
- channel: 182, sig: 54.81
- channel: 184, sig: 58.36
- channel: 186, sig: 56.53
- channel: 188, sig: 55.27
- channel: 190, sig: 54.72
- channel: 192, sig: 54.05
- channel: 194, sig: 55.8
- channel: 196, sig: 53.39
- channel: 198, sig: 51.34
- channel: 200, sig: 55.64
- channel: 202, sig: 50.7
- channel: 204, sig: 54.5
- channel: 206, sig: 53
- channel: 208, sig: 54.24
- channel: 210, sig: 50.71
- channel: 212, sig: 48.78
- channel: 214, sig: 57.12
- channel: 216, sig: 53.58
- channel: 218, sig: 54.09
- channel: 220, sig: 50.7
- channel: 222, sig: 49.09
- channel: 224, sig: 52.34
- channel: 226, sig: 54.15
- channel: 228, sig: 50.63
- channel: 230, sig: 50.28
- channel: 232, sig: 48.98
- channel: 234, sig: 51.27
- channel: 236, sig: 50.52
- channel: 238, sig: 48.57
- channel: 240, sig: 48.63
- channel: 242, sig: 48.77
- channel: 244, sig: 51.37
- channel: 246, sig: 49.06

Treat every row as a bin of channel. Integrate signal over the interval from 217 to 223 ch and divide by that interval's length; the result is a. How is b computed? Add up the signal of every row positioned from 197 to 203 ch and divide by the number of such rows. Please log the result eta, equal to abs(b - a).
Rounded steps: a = 51.3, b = 52.6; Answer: 1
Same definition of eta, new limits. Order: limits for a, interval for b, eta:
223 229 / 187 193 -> 2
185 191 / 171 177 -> 4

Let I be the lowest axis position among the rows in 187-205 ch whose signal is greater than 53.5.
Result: 188 ch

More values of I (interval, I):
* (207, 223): 208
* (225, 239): 226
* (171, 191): 182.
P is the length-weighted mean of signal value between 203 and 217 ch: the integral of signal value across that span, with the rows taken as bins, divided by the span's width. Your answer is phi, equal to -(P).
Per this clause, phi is -53.1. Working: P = 53.1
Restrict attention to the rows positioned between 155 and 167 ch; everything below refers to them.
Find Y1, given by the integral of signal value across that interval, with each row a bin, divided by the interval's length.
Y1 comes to 38.9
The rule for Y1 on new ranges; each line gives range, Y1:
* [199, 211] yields 53.1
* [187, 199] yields 54.1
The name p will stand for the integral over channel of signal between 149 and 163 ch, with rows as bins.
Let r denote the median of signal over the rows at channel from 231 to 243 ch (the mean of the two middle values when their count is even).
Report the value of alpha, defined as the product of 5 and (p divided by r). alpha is 67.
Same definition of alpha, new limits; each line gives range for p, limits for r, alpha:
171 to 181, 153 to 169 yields 58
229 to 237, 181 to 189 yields 36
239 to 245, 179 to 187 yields 27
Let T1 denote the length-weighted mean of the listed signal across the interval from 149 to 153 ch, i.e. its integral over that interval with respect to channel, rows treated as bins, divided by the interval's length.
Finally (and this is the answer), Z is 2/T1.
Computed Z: 0.0381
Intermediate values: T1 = 52.5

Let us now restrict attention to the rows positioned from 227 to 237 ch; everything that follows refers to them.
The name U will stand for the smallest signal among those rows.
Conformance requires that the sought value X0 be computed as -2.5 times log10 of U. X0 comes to -4.23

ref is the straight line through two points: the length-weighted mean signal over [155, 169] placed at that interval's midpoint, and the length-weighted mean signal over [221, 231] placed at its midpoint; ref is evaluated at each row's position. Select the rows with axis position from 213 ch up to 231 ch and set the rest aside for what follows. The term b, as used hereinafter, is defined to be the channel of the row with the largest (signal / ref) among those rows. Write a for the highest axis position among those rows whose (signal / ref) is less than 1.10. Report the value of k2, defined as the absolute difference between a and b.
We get 16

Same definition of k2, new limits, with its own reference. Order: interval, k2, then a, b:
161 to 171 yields 2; 166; 168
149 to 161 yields 8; 160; 152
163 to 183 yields 6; 166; 172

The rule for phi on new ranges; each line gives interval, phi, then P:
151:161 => -49.1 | 49.1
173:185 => -53.3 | 53.3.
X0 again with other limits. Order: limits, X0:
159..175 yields -3.51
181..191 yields -4.35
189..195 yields -4.33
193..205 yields -4.26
